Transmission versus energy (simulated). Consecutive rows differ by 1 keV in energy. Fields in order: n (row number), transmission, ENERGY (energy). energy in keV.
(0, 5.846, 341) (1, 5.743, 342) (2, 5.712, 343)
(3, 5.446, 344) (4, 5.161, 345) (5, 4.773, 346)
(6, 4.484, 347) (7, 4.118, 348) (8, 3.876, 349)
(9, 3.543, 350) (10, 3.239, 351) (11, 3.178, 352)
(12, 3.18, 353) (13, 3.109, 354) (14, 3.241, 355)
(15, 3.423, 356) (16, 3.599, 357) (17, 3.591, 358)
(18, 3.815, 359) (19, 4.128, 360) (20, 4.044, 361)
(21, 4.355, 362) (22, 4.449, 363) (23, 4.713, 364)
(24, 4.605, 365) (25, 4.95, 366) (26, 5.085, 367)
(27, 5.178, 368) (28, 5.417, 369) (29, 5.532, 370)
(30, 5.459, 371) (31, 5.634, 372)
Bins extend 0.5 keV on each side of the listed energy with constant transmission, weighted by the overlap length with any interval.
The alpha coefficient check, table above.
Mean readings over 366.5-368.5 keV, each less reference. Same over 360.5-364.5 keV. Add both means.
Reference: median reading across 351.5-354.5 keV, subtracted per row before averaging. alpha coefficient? 3.2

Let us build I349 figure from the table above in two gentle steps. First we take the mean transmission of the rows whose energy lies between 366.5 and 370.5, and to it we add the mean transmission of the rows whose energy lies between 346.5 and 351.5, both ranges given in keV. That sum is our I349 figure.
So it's 9.2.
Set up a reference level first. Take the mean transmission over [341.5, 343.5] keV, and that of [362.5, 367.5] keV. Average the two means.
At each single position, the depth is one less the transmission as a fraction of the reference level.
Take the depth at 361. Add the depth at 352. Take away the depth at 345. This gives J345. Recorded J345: 0.61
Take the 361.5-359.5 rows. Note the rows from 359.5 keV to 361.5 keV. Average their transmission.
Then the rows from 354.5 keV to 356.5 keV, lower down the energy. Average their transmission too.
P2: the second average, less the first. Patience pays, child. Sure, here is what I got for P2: -0.8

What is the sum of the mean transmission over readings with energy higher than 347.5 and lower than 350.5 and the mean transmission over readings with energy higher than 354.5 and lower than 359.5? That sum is 7.38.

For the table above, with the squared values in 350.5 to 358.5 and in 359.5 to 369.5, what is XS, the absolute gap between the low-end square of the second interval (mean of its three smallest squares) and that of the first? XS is 7.5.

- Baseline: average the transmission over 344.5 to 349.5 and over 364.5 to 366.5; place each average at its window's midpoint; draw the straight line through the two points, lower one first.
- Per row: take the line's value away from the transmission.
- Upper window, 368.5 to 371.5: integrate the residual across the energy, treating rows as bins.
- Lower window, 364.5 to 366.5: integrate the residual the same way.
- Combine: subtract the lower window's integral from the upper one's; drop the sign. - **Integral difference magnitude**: 1.9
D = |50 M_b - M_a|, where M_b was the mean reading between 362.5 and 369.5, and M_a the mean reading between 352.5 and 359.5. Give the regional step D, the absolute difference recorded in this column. 242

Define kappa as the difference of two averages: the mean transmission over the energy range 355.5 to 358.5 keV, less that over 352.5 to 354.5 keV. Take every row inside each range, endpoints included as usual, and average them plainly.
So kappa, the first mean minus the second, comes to 0.4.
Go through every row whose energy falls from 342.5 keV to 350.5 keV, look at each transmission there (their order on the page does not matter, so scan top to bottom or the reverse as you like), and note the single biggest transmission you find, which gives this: 5.712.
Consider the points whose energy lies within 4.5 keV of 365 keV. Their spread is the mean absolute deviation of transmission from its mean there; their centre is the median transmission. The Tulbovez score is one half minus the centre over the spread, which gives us -13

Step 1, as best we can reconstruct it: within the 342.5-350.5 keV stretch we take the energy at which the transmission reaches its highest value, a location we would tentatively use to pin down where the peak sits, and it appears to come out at 343 keV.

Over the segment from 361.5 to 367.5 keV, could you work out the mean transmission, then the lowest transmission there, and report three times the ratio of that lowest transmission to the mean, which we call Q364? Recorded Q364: 2.784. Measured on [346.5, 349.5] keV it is 2.796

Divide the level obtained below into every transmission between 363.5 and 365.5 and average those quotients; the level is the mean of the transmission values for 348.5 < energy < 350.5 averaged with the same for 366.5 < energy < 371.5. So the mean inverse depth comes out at 0.97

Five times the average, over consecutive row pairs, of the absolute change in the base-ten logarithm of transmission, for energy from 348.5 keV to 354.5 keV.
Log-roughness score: 0.10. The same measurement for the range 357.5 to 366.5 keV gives 0.11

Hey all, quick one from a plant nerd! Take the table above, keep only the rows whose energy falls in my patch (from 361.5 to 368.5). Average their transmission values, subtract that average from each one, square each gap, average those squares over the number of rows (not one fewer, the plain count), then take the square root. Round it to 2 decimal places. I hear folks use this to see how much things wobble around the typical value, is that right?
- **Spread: 0.29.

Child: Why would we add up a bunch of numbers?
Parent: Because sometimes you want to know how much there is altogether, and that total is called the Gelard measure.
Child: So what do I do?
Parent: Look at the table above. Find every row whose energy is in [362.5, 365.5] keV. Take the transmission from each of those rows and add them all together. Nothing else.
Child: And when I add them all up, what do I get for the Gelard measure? 14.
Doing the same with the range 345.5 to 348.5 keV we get 13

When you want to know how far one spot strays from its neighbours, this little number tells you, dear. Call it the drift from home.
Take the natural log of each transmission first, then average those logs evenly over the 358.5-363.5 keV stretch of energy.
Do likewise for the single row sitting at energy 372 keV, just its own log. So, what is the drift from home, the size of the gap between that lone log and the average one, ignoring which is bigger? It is 0.31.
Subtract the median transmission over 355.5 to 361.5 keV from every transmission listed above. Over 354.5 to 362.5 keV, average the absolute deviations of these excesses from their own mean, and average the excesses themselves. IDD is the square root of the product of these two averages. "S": 0.14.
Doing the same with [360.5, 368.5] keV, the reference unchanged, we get 0.55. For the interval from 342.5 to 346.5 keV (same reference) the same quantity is 0.69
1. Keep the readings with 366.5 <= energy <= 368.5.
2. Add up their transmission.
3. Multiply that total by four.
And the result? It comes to 41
